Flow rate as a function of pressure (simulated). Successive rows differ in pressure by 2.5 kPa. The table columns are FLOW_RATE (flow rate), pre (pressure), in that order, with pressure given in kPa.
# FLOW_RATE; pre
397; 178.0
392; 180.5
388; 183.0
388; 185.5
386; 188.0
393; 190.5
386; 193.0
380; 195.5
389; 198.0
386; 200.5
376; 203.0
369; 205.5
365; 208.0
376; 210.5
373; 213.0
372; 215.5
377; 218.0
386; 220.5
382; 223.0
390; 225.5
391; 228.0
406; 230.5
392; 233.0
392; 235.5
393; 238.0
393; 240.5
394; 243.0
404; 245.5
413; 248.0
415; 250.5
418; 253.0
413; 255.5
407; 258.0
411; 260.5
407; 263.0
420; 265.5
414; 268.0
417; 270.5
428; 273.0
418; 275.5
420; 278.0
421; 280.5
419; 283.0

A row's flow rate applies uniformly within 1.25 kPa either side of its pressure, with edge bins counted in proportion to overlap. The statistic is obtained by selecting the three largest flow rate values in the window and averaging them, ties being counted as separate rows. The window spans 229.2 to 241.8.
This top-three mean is 397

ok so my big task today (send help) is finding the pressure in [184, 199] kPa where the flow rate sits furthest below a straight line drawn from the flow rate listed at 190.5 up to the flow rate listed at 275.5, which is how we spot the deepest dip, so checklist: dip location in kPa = 195.5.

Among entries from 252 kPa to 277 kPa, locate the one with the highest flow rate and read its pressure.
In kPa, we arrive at 273.0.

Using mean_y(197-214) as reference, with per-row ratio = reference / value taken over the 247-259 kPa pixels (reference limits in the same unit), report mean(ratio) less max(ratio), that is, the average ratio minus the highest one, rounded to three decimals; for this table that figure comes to -0.014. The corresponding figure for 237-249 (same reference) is -0.015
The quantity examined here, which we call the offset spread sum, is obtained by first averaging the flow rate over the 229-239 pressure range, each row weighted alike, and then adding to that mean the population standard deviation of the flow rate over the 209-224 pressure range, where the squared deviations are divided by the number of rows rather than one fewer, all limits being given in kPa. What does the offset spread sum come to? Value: 401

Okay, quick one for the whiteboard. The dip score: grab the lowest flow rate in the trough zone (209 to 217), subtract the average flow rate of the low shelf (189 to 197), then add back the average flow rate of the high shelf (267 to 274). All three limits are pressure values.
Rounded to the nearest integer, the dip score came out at 405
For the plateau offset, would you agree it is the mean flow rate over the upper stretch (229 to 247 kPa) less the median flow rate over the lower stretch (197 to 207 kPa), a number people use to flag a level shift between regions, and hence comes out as 15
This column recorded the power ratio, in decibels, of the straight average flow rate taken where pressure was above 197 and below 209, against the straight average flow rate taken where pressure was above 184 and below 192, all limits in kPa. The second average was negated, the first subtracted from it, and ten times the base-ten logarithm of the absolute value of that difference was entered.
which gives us 28.8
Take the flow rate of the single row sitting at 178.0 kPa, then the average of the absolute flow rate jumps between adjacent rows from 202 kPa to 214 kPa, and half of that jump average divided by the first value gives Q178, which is 0.0079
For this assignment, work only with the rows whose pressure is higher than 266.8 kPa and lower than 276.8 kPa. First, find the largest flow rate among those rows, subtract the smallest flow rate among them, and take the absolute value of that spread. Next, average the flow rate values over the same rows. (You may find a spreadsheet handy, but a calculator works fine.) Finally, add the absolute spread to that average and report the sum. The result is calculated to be 433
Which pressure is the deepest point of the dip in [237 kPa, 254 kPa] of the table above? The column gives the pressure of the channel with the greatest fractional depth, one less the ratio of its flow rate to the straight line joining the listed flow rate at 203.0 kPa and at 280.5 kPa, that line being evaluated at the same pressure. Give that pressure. 243.0 kPa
